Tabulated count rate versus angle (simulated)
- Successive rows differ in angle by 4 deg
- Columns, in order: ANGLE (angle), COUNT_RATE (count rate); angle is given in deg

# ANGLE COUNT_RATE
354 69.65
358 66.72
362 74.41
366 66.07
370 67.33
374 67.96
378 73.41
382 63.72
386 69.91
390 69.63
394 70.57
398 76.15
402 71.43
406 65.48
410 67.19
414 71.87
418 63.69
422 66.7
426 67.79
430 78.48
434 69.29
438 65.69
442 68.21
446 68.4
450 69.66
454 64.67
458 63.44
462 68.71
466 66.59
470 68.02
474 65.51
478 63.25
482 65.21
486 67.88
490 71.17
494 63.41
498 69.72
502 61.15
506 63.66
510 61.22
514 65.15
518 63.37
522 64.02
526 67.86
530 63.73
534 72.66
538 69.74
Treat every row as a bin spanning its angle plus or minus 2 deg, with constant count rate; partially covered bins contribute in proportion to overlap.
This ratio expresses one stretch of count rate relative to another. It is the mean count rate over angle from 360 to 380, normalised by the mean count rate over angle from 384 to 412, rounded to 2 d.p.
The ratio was 1.00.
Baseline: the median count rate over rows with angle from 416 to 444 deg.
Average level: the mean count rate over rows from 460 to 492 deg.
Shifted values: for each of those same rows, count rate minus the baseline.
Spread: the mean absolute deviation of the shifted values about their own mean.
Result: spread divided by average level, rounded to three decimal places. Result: 0.028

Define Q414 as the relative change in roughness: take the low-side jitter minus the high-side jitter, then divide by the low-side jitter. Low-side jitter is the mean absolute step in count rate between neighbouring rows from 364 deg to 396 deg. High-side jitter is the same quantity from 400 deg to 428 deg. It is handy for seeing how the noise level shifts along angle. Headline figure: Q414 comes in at -0.2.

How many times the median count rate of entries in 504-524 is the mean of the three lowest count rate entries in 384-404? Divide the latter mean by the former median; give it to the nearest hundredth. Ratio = 1.10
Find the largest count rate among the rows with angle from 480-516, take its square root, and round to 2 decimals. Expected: 8.44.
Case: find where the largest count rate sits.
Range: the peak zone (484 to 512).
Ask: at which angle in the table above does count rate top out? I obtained 490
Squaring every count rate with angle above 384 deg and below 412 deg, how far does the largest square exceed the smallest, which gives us 1511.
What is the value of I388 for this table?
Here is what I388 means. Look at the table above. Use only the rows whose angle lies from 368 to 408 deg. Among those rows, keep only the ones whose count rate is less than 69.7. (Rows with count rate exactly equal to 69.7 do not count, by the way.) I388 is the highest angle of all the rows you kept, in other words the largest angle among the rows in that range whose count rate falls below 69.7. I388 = 406 deg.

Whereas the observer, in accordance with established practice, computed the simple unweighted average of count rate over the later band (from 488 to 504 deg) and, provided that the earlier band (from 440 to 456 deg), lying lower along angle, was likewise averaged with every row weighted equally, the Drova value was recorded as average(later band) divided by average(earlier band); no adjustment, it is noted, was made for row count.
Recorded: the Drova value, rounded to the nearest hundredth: 0.98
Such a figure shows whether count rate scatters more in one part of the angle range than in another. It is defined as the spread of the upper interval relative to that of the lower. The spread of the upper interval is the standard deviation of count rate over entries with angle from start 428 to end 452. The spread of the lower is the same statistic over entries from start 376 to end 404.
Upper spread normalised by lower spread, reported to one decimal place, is 1.1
